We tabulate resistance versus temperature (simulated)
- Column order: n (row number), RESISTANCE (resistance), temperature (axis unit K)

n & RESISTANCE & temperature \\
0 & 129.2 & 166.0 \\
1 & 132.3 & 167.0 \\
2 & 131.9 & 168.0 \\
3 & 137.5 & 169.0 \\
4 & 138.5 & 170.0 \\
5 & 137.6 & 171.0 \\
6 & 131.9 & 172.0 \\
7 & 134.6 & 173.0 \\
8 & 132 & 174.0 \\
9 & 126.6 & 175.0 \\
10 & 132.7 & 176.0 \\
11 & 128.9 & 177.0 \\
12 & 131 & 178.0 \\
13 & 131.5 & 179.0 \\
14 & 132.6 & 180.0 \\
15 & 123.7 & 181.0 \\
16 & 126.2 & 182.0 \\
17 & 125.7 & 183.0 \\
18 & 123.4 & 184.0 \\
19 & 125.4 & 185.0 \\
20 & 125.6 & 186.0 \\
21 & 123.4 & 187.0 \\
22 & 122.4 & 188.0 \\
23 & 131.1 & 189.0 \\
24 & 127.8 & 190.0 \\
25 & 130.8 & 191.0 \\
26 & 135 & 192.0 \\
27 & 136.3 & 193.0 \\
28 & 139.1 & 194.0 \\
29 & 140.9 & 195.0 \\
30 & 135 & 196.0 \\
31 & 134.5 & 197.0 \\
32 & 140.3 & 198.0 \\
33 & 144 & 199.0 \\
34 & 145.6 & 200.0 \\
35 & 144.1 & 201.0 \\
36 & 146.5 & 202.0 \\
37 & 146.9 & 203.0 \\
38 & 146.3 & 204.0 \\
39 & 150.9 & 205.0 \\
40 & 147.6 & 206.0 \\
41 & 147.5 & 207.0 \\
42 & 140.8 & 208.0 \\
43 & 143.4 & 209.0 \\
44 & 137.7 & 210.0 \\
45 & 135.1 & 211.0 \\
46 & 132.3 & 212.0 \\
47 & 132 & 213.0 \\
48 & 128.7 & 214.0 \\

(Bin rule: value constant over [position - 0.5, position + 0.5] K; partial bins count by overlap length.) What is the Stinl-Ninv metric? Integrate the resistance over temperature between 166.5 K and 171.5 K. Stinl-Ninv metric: 678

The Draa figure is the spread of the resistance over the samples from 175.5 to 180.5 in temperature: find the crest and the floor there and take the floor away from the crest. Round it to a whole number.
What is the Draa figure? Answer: 4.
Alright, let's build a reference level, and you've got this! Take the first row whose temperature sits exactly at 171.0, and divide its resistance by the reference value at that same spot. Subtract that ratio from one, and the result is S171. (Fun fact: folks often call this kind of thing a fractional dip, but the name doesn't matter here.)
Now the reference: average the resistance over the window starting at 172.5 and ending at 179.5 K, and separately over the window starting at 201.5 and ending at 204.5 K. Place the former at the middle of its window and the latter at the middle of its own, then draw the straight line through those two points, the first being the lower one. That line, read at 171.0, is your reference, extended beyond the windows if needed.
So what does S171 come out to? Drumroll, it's -0.07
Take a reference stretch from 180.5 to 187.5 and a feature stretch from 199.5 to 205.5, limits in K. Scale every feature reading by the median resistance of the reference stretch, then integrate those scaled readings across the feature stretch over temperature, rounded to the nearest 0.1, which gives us 7.0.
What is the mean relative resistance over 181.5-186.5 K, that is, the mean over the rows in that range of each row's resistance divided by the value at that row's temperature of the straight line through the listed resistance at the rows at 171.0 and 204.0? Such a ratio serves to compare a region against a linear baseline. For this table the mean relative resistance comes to 0.888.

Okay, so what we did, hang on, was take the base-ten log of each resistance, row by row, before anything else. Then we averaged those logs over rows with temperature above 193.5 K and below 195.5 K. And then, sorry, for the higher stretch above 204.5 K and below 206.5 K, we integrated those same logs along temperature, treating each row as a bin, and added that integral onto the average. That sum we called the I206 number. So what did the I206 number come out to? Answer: 6.5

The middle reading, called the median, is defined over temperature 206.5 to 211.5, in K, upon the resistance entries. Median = 141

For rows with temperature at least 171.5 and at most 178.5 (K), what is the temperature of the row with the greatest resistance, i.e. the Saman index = 173.0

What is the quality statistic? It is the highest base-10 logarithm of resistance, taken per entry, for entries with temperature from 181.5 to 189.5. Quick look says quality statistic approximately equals 2.12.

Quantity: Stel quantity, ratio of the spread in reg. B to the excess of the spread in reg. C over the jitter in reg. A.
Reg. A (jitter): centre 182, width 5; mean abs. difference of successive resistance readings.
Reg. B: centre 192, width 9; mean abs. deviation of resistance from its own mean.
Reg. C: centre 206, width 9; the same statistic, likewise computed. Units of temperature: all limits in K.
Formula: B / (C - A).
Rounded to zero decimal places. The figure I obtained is -10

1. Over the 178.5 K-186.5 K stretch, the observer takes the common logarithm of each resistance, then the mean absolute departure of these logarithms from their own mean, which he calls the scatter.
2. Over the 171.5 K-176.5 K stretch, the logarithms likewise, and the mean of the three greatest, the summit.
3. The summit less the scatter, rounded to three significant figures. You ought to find 2.12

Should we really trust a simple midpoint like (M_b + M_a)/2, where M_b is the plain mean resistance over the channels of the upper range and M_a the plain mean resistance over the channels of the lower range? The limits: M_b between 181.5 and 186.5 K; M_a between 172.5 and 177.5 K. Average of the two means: 128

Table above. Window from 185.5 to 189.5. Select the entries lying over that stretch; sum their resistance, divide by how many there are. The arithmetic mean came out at 126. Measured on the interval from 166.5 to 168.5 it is 132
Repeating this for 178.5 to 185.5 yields 127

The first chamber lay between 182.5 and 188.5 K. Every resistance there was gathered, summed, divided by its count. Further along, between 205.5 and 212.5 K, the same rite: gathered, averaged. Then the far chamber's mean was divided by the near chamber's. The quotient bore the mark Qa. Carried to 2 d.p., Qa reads 1.13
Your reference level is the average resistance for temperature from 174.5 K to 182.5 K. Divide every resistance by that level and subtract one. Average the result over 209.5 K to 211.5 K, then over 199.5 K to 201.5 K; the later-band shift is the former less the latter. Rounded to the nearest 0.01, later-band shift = -0.07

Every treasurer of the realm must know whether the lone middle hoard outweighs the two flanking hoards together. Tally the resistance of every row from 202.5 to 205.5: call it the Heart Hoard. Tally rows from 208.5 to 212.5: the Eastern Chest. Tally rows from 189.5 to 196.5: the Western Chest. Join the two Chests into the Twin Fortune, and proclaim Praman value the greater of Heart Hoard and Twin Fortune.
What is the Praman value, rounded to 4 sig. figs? 1493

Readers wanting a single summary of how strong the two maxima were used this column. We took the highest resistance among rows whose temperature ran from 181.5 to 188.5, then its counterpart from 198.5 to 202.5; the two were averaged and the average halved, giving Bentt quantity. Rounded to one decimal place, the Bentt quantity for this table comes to 68.2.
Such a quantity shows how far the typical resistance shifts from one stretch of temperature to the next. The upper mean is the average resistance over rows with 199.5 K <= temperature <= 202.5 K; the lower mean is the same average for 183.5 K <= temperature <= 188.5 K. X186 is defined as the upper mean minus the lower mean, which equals 21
